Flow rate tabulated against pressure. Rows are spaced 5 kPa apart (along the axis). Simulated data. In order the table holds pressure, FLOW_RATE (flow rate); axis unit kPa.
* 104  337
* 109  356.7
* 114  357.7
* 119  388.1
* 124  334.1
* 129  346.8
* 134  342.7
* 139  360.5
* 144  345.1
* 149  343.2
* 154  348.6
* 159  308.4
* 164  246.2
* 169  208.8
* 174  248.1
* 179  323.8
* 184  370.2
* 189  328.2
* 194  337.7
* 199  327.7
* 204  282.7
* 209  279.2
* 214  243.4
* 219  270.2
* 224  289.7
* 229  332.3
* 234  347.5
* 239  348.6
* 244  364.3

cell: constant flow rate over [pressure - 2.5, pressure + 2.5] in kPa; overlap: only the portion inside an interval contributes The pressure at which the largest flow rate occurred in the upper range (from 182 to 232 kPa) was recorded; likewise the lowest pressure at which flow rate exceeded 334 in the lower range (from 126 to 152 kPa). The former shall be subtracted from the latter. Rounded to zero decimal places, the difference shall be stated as -55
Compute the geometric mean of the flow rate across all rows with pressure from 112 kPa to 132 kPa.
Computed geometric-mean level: 356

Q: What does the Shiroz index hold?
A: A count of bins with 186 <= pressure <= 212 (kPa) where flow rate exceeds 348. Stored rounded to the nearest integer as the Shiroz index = 0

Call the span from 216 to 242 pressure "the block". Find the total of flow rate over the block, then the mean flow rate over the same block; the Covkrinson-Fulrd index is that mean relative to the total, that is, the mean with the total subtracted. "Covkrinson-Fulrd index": -1271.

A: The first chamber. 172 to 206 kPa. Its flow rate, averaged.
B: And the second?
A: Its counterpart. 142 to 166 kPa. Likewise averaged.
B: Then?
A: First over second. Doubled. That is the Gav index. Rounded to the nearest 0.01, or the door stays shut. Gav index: 1.99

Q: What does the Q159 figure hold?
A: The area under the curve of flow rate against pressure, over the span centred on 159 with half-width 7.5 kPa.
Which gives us 4516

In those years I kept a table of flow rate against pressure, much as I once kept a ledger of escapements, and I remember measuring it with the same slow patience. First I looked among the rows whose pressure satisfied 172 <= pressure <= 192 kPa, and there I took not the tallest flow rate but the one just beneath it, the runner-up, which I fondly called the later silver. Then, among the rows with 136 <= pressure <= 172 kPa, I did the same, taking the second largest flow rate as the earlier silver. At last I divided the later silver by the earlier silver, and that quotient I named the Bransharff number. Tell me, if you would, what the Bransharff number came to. 0.94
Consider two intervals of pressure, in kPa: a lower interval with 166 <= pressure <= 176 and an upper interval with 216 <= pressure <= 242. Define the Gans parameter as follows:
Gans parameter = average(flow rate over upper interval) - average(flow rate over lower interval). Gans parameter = 89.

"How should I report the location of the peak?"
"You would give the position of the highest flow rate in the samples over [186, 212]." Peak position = 194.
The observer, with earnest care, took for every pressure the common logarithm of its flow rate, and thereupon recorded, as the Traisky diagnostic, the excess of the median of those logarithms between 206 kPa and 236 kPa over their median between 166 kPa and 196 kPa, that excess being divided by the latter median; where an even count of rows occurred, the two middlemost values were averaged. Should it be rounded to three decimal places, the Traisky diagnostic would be -0.024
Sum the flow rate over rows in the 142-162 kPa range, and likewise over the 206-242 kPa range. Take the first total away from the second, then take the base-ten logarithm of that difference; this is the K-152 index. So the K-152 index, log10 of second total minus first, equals 2.9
